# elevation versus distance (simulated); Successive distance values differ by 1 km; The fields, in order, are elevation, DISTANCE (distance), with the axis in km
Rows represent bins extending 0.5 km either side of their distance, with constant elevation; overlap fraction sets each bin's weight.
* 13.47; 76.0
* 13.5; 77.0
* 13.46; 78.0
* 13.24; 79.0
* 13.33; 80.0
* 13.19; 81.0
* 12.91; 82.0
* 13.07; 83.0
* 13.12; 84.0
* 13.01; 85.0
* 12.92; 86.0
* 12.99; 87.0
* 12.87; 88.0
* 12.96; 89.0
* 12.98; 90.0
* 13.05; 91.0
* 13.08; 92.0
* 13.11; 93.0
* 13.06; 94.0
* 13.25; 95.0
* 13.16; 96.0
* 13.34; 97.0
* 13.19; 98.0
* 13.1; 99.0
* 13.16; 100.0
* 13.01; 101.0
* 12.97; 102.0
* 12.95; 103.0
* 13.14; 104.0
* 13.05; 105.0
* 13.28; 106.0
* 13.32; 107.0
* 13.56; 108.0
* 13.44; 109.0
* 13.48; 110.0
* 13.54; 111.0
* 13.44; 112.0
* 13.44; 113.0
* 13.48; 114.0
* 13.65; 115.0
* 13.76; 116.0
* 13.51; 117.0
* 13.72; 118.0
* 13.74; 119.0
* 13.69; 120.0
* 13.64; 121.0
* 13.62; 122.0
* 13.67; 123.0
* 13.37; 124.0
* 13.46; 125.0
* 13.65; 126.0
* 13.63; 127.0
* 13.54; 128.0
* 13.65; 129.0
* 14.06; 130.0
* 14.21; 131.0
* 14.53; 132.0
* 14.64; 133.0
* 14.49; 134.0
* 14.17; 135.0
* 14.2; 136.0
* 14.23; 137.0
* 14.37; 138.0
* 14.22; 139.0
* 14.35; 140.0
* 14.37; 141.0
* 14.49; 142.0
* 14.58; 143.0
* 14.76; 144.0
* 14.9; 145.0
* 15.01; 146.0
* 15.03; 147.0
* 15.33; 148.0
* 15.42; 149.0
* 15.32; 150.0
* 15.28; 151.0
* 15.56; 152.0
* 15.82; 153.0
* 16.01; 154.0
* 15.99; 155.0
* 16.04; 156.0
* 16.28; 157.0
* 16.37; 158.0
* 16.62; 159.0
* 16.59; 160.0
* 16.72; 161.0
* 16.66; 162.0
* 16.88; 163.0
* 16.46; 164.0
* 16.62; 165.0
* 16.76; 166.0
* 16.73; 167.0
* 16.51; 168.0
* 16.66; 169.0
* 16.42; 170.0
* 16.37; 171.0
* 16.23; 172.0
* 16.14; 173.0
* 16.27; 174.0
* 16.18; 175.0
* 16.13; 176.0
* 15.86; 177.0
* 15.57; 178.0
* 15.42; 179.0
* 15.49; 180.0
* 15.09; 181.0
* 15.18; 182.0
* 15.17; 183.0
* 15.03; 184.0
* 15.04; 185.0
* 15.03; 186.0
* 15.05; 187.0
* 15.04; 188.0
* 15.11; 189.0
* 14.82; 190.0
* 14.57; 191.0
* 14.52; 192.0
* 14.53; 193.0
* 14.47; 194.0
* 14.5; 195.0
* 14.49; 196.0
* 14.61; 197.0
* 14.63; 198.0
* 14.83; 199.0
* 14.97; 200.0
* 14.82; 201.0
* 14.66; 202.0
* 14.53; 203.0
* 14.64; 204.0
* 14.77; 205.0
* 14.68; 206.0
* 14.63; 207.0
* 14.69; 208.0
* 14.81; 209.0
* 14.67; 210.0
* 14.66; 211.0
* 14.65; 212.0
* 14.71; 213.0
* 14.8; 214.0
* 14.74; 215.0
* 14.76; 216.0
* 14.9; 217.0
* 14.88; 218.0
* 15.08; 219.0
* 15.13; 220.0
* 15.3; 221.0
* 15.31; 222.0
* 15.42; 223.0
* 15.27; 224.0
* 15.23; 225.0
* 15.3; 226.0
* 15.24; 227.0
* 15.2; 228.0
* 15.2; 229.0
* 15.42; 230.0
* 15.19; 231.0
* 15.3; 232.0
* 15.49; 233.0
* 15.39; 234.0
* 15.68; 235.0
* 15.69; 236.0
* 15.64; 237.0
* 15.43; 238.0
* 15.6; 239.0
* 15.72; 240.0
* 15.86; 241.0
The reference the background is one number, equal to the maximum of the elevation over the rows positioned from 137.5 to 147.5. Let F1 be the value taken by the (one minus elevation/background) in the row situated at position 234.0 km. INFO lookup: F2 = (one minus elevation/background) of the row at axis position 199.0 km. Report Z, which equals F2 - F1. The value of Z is 0.04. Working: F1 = -0.024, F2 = 0.01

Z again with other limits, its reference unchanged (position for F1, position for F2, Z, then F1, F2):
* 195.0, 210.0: -0.01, 0.035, 0.02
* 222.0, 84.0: 0.15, -0.019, 0.13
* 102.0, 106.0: -0.02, 0.137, 0.12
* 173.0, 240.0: 0.03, -0.074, -0.05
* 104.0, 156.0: -0.19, 0.126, -0.07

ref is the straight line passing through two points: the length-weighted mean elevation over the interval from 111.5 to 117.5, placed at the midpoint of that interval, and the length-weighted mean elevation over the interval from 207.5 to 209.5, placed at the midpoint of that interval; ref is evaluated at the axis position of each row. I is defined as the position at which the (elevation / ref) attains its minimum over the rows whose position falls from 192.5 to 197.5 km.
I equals 196.0 km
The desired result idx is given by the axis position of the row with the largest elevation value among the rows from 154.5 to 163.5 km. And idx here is 163.0 km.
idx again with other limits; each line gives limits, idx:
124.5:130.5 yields 130.0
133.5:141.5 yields 134.0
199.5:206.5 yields 200.0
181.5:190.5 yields 182.0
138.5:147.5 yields 147.0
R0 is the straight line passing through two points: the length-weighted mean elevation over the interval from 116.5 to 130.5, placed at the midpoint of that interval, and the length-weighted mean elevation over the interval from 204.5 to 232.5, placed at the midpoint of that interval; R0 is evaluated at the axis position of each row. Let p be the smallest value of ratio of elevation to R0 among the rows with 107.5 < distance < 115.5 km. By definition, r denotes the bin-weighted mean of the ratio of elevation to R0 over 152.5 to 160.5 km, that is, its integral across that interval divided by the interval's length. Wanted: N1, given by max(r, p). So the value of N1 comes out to 1.15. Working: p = 1.00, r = 1.15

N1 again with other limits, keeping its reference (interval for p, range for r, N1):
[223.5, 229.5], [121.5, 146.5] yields 1.03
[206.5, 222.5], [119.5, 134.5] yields 1.01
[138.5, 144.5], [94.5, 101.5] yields 1.03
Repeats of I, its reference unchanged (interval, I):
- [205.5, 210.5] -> 207.0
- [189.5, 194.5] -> 194.0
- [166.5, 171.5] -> 171.0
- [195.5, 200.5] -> 196.0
